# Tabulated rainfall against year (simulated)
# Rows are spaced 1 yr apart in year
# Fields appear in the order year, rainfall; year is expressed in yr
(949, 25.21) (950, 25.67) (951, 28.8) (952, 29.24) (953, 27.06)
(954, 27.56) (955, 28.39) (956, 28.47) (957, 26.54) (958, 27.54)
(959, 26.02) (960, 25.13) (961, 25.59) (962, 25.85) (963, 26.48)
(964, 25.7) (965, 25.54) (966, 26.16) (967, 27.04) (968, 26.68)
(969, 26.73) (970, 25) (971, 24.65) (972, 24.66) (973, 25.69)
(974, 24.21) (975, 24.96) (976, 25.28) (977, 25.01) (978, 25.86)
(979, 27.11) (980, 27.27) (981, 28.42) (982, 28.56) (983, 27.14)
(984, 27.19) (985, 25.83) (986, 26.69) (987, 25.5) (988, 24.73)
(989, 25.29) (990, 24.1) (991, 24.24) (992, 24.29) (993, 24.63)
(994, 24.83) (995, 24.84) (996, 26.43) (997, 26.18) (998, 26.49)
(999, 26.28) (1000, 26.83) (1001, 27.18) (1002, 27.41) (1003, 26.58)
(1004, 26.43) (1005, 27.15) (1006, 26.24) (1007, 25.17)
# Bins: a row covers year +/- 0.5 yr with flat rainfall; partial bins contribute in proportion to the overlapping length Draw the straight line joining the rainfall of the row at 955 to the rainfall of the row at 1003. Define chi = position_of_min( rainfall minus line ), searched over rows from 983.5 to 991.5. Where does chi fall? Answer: 990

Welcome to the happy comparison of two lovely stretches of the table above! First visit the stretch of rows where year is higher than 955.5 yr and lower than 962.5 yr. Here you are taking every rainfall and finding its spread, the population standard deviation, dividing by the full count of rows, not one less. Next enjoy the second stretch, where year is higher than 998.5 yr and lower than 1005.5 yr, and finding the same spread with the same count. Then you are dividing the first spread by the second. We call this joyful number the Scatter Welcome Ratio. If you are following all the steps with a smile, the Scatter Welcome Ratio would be 2.77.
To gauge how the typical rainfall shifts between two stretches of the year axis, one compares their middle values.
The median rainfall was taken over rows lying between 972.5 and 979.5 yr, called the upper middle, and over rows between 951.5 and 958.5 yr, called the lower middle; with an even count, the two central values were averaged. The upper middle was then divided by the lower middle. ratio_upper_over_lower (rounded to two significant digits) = 0.92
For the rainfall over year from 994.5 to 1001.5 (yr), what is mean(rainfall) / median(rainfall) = 1.00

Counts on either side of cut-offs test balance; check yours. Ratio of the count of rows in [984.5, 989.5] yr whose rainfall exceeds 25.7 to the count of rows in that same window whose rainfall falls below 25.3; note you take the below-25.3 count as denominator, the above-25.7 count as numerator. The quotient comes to 1.0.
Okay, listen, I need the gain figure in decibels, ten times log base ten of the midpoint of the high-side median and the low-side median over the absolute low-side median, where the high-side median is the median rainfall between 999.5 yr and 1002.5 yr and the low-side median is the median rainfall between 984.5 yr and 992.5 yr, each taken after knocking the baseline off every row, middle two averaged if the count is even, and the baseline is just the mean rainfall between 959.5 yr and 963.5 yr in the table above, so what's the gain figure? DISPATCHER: -4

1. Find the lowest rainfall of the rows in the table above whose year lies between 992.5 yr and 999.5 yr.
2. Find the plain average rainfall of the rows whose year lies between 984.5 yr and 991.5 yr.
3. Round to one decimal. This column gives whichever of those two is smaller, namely 24.6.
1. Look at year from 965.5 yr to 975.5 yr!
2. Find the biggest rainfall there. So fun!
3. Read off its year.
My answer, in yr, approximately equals 967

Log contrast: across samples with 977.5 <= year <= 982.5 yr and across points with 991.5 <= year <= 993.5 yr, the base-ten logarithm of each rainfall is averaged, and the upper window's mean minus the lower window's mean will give -0.05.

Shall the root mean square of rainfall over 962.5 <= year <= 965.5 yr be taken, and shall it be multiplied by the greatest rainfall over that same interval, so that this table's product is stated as 686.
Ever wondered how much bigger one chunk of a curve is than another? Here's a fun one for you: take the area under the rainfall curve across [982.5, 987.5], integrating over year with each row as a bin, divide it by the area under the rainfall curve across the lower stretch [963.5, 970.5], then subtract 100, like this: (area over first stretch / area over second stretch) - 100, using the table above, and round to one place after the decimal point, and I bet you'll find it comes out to -99.3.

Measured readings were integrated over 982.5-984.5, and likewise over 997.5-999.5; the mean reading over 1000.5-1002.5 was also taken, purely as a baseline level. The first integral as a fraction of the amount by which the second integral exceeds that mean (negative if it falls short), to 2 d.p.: 2.13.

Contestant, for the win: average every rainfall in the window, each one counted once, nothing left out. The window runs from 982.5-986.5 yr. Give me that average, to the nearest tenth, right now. 26.7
